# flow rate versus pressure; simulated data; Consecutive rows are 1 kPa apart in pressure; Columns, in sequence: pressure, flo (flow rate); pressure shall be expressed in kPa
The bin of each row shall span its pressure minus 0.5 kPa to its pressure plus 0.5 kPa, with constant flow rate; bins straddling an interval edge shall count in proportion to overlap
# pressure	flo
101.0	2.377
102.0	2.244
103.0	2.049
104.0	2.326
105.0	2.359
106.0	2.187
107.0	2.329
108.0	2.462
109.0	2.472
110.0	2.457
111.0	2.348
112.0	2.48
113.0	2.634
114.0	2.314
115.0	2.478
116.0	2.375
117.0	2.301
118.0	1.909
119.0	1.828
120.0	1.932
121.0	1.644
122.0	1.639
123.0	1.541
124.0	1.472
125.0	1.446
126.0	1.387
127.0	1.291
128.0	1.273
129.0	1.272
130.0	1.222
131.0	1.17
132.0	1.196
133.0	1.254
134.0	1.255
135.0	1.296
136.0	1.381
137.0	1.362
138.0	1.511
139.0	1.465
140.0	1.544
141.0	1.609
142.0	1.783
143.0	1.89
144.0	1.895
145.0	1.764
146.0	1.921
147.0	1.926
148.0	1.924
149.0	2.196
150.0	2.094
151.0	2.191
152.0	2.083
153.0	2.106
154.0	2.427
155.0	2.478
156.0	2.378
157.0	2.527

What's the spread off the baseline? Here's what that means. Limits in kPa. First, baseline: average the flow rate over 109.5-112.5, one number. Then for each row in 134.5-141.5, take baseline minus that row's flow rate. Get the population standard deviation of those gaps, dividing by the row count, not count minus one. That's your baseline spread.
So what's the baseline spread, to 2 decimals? 0.10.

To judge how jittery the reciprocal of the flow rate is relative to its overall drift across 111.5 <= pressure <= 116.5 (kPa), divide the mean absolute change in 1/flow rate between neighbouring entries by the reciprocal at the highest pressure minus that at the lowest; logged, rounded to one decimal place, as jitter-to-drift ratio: 1.7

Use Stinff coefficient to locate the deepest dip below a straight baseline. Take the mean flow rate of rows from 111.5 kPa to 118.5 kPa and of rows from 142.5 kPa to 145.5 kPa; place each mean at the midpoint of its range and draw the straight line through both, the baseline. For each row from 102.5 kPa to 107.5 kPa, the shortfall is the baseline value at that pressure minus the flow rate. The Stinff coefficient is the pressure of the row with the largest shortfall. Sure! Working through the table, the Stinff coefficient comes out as 103.0 kPa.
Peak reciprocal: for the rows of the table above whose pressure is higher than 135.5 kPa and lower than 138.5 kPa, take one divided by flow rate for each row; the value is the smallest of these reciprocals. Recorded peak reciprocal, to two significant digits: 0.66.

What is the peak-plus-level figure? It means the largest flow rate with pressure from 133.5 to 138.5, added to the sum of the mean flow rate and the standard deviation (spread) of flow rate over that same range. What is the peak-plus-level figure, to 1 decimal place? 3.0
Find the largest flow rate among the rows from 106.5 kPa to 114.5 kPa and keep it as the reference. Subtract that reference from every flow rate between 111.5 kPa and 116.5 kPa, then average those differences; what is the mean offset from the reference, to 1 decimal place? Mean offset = -0.2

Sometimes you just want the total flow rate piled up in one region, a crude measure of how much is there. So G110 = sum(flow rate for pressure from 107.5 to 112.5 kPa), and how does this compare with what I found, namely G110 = 12.2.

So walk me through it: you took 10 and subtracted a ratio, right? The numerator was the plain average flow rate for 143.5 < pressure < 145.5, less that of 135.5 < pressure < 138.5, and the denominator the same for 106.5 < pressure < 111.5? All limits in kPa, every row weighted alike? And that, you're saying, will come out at 9.8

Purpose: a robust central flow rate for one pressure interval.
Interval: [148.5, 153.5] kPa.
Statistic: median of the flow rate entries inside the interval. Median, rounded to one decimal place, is 2.1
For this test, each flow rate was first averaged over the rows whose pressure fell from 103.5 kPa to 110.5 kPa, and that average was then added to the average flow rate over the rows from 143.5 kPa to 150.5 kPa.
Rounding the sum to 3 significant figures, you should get 4.33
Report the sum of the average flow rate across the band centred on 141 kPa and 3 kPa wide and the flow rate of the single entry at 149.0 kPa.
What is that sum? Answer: 3.84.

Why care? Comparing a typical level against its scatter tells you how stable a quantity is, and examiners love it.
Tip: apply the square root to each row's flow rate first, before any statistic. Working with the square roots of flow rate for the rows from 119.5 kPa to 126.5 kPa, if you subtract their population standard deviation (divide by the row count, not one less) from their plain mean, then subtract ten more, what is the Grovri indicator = -8.8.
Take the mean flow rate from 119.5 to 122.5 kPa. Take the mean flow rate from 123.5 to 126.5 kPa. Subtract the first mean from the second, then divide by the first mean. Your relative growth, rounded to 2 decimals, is -0.17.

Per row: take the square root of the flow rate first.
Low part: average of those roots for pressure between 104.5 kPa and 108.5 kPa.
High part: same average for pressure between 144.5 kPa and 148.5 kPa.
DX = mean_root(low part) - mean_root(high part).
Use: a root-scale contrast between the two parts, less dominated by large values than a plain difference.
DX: 0.2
